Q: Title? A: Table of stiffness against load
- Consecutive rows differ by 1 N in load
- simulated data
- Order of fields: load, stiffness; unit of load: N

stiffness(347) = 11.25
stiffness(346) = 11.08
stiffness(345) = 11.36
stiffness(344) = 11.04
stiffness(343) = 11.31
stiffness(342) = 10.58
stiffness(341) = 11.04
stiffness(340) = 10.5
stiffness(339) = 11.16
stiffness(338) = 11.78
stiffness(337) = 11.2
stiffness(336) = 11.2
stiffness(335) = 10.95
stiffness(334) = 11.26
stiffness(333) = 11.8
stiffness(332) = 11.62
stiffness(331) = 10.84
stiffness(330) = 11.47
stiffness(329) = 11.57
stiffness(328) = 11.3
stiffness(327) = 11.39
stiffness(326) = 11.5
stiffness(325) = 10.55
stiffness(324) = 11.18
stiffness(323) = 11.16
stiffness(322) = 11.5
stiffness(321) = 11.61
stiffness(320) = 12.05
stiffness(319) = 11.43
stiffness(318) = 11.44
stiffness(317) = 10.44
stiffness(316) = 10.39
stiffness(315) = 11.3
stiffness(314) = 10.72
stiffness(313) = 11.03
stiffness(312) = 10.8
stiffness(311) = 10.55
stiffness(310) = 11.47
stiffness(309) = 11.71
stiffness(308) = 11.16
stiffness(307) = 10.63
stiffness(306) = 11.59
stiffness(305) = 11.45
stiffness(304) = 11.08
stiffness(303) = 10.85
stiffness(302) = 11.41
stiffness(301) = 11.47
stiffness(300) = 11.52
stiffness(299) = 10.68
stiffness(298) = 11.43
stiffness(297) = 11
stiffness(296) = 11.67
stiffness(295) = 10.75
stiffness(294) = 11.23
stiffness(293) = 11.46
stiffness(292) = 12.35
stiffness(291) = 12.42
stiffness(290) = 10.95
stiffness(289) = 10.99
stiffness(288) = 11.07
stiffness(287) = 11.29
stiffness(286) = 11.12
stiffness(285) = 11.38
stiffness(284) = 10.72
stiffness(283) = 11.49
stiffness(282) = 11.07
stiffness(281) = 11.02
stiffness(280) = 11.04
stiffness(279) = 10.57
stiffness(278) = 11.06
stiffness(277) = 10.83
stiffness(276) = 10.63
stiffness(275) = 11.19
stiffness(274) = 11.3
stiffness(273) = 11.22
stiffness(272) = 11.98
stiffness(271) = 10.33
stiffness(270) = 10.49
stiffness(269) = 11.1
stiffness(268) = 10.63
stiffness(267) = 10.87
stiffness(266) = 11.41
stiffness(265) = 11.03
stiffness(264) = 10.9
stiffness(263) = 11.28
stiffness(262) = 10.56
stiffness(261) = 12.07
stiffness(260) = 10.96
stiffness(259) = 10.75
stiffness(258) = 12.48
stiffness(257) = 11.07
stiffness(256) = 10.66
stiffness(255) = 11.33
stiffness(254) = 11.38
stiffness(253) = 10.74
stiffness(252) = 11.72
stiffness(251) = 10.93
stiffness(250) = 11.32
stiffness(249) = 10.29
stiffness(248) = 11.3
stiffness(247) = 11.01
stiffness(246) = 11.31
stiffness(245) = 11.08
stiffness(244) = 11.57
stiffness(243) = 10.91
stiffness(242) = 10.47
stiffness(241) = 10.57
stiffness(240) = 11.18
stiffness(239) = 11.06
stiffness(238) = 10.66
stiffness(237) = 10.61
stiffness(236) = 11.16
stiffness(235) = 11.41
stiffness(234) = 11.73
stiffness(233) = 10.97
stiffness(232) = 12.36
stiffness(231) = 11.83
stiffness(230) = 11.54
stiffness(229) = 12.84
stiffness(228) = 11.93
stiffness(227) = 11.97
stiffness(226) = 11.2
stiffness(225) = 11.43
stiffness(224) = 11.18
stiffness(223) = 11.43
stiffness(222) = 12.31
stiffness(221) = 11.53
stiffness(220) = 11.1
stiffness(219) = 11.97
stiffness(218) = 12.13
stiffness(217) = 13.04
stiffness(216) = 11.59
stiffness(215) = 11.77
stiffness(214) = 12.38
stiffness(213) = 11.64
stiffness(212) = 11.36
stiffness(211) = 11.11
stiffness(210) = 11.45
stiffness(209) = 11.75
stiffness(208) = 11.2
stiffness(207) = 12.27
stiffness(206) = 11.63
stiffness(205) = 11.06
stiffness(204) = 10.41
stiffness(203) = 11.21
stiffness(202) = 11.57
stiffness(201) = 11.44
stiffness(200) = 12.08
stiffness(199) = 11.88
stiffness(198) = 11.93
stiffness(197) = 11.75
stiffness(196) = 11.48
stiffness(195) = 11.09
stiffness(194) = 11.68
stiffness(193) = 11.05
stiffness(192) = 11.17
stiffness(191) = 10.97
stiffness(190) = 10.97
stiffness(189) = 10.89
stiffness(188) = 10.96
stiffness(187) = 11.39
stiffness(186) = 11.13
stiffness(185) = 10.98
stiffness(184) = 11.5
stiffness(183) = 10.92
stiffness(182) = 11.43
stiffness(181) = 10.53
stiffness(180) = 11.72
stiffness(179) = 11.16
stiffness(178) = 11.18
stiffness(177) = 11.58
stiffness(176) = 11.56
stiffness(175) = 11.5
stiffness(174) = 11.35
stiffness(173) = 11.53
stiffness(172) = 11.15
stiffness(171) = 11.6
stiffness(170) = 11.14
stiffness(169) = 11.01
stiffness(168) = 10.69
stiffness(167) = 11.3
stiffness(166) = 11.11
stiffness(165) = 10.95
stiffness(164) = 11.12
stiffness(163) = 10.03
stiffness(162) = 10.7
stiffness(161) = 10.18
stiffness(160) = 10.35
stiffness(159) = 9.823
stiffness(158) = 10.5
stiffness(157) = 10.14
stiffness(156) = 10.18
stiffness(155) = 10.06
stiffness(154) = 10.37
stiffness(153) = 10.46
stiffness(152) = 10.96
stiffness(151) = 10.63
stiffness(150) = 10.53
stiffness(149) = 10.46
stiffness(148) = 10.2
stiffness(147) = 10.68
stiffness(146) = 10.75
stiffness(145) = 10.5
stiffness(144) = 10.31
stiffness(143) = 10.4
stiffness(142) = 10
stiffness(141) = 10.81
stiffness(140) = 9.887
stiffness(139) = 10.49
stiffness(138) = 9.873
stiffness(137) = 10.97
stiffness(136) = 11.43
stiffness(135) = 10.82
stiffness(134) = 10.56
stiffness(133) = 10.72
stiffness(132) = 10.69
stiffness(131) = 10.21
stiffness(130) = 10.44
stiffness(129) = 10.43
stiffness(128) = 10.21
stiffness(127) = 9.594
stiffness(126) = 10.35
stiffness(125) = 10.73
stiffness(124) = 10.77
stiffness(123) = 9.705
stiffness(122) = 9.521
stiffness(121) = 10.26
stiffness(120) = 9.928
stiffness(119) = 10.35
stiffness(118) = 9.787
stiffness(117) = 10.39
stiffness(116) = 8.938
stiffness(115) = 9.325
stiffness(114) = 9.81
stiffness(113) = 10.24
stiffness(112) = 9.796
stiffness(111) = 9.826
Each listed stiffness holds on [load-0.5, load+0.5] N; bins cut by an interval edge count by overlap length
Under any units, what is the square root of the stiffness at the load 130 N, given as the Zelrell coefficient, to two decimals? 3.23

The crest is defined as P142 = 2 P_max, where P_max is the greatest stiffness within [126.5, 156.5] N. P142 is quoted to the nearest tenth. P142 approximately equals 22.9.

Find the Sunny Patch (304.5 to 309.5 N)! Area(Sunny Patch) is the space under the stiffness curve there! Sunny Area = 56.5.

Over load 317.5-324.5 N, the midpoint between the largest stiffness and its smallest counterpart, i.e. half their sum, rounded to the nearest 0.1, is 11.6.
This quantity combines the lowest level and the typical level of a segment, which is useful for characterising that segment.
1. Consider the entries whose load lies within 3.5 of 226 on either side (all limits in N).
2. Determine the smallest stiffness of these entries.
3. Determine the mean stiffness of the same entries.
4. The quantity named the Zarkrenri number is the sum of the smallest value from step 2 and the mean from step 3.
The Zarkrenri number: 22.9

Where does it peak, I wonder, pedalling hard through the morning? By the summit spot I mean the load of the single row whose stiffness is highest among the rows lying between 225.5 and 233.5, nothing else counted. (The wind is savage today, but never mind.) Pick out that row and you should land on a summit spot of 229 N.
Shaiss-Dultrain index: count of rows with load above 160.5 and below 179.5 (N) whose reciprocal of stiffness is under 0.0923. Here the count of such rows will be 15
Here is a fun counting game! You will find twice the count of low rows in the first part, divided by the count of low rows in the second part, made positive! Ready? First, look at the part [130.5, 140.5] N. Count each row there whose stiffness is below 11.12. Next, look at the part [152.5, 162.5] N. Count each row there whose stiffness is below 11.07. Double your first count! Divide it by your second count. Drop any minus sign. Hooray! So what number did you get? 1.8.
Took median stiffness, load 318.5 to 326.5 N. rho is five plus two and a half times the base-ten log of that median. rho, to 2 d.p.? 7.65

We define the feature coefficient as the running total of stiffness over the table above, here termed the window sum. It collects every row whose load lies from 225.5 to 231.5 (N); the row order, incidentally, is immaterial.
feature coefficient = 71.3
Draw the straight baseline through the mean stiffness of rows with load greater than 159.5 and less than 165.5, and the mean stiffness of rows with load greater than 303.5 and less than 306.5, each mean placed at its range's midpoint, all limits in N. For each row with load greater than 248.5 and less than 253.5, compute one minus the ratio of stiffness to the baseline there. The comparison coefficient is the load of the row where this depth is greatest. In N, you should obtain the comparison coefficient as 249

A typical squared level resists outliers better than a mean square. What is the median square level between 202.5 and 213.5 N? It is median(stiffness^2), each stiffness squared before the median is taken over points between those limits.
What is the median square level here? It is 129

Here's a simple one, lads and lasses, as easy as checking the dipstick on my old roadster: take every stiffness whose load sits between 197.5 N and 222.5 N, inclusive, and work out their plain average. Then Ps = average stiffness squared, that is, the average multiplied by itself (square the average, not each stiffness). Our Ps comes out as 136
